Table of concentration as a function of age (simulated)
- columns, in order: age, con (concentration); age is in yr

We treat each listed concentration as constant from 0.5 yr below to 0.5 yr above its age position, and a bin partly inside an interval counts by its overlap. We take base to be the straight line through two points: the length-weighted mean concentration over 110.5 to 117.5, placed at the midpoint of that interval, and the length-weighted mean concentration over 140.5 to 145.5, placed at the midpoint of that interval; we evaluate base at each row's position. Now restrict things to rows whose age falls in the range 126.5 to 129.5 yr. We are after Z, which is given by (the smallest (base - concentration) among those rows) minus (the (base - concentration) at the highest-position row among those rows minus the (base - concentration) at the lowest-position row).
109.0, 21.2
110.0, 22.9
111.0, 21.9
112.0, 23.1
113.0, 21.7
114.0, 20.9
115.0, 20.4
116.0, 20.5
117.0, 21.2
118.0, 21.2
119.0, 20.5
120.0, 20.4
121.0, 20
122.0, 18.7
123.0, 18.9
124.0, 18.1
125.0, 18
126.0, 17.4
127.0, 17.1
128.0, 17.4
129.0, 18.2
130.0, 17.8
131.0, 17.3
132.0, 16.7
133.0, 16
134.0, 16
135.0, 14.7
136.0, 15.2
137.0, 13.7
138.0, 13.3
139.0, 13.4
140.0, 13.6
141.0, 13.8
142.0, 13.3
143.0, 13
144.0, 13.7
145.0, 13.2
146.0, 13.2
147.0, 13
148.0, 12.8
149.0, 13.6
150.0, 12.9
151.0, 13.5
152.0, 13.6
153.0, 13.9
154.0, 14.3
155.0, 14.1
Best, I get 0.7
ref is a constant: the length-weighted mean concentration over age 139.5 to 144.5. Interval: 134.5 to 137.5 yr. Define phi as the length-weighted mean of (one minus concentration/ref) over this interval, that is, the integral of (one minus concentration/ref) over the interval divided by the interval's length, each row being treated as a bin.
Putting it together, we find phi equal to -0.08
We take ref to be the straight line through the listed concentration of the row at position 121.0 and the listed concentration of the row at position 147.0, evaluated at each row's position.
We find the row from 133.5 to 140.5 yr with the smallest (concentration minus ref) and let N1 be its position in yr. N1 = 138.0 yr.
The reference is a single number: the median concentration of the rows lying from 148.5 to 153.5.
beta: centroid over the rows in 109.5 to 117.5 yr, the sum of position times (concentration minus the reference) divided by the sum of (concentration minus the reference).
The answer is 113.3 yr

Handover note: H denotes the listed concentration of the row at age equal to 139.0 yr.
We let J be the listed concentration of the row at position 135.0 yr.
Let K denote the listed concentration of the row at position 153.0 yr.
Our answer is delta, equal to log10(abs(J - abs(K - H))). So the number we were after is 1.15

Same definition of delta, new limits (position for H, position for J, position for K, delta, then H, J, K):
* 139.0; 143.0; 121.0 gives 0.81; 13.4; 13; 20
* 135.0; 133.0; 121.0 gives 1.03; 14.7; 16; 20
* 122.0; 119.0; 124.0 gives 1.30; 18.7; 20.5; 18.1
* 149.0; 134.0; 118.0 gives 0.92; 13.6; 16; 21.2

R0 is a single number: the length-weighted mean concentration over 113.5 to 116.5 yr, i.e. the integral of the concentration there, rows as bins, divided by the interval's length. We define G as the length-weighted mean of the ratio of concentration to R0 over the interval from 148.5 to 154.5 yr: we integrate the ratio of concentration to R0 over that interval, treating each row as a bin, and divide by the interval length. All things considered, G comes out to 0.66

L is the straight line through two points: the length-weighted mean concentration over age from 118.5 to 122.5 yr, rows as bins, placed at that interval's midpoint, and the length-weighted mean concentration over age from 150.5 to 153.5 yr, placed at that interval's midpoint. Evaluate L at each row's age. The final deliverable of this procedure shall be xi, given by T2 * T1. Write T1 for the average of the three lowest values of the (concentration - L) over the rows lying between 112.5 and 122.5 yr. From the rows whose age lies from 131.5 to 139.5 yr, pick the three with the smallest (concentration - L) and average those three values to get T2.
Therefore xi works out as 1.8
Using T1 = -0.6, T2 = -3.0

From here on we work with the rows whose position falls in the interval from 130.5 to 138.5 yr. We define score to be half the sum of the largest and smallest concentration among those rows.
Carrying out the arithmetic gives 15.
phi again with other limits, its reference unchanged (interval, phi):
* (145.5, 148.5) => 0.04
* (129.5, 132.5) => -0.28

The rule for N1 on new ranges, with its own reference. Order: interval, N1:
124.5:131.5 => 127.0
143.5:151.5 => 145.0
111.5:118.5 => 115.0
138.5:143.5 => 139.0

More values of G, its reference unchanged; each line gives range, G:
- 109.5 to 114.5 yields 1.07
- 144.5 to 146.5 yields 0.64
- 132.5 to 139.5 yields 0.71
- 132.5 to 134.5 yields 0.78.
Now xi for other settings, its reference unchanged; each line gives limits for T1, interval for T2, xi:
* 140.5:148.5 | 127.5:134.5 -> 2.8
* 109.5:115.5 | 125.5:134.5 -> 0.4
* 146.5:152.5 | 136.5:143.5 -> 4.4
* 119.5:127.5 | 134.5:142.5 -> 4.0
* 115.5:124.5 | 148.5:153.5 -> 0.6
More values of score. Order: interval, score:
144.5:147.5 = 13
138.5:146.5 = 13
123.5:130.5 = 18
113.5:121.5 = 21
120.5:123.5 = 19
